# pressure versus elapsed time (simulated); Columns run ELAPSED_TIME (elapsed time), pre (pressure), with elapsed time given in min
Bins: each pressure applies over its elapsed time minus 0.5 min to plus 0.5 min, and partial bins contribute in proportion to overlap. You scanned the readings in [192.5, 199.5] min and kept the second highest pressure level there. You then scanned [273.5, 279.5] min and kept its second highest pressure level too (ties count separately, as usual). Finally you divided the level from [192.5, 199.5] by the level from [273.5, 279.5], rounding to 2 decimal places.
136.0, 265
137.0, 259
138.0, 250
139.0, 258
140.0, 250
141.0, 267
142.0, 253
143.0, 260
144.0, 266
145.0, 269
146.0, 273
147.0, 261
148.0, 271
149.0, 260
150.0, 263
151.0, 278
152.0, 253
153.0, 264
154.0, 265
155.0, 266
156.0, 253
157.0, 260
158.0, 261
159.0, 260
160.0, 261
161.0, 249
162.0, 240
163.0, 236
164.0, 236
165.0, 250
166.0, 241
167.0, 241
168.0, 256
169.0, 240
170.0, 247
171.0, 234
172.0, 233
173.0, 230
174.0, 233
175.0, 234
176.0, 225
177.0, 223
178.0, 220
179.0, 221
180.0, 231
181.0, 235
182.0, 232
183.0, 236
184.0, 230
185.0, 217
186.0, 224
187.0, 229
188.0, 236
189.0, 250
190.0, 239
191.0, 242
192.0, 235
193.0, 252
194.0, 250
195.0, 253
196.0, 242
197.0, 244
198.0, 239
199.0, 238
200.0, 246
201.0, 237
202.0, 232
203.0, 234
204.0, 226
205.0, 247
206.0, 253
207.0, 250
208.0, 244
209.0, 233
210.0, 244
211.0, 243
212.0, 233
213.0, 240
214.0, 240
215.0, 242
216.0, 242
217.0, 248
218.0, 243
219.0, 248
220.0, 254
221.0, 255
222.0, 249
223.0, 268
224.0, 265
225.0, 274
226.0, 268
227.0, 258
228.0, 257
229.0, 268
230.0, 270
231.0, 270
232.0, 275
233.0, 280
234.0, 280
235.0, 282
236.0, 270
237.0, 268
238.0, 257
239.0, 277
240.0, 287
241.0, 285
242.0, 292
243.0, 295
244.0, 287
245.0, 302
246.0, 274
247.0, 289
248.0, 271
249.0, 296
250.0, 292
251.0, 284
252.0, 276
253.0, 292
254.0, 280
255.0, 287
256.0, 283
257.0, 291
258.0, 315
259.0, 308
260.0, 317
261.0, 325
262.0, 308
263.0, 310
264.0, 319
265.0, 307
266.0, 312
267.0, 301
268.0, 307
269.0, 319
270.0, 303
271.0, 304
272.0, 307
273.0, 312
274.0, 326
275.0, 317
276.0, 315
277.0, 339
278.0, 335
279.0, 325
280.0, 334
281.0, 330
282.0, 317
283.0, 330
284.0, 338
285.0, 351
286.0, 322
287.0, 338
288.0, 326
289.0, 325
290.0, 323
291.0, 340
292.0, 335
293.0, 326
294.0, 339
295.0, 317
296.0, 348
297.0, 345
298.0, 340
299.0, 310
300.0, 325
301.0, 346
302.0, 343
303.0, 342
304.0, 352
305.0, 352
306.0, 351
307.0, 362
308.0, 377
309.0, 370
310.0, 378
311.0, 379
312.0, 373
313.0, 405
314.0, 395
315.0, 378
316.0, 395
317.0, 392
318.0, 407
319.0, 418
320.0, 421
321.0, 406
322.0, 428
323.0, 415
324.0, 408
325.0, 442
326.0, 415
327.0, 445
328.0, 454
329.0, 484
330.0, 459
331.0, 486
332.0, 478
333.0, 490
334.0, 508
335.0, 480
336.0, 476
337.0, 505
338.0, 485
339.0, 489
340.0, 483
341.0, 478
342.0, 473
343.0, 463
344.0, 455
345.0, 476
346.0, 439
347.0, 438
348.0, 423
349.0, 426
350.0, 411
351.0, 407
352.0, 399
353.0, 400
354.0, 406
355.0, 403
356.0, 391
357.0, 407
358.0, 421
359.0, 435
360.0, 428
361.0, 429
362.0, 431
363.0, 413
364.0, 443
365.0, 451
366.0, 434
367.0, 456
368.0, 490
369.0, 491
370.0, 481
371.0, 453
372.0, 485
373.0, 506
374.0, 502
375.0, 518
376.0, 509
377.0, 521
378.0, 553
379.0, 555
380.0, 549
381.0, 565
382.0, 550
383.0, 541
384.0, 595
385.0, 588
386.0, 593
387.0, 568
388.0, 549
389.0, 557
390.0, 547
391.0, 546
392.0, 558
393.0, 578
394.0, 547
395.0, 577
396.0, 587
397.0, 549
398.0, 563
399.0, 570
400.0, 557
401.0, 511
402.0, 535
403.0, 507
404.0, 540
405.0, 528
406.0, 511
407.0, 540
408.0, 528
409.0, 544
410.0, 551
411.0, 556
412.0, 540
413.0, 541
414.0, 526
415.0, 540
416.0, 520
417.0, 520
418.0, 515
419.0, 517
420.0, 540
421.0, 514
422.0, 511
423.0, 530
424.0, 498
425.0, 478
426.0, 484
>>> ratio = 0.75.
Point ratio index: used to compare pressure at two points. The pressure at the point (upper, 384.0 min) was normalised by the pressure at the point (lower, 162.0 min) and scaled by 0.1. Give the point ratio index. 0.248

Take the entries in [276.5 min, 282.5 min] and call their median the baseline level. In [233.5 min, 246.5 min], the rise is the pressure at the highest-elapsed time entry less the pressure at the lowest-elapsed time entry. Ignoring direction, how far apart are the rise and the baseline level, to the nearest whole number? 338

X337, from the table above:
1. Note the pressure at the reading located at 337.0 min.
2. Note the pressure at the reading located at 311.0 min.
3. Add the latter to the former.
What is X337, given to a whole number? 884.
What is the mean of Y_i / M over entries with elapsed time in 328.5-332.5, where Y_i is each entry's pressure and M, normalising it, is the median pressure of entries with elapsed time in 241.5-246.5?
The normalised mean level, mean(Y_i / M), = 1.63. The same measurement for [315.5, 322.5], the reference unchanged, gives 1.40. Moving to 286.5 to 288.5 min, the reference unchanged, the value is 1.14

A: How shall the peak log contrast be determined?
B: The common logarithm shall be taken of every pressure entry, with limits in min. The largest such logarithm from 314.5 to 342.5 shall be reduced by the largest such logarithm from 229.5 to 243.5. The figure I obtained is 0.24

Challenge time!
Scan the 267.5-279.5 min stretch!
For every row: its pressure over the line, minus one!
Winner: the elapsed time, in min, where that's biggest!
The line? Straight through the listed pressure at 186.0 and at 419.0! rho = 277.0 min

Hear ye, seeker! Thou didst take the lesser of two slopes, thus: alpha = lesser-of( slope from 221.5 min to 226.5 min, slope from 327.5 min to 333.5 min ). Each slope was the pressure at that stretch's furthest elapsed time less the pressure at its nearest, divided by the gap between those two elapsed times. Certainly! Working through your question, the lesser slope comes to 5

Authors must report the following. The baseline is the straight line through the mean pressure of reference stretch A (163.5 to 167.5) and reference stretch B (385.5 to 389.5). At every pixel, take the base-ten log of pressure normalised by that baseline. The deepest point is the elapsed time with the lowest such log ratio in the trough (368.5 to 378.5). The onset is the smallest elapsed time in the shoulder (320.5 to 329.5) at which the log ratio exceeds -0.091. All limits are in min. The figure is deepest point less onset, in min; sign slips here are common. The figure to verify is 50 min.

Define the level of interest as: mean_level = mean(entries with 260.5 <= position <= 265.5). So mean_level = 314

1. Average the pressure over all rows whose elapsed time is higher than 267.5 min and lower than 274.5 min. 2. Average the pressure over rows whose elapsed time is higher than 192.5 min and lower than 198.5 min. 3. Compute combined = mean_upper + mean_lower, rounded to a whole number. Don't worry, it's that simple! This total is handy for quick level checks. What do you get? 558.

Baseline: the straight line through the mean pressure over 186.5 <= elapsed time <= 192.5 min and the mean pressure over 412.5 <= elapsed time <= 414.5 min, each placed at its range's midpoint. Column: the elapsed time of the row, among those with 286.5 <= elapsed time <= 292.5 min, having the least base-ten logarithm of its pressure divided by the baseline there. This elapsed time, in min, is 290.0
